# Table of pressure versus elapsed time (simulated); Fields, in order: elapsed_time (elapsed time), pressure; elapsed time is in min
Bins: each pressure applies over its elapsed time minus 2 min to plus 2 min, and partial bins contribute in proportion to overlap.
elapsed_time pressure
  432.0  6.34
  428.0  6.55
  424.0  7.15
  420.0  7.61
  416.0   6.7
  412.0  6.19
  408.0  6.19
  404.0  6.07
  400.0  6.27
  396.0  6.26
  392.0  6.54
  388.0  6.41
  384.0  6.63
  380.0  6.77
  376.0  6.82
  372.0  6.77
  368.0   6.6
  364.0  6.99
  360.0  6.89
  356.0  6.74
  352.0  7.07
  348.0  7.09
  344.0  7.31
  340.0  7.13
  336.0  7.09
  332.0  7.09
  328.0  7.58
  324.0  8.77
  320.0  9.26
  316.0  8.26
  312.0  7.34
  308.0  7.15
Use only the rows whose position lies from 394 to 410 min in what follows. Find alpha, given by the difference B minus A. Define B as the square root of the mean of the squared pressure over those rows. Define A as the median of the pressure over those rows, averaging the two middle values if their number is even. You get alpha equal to -0.03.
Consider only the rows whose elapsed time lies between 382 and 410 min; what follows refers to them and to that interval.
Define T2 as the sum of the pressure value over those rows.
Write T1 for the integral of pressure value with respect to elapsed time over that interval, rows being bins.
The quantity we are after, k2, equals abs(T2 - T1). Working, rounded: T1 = 177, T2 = 44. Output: 133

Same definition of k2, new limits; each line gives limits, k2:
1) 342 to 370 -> 146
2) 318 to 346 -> 163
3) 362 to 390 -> 141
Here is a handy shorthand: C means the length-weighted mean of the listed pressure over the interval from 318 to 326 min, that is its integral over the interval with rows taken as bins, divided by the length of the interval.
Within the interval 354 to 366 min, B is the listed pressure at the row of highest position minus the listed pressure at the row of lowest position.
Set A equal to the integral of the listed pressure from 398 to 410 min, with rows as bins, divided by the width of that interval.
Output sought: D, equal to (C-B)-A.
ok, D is 2.6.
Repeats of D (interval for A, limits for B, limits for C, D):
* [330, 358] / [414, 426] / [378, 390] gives -0.9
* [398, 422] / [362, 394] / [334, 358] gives 1.0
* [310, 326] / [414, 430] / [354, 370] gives -1.5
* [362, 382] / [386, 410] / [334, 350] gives 0.6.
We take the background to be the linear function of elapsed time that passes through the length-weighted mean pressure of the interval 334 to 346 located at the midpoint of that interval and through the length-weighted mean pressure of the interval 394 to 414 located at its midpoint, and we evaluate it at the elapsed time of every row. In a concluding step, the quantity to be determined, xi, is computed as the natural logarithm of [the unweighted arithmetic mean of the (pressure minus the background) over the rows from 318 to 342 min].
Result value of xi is -1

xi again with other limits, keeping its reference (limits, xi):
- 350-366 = -4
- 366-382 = -2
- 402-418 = -2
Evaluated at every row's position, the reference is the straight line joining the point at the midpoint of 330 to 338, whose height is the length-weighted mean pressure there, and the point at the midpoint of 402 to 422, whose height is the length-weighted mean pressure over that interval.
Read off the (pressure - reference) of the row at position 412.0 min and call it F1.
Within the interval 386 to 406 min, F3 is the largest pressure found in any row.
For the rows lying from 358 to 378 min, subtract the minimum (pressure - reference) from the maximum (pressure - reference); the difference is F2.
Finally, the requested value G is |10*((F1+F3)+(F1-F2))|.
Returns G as 55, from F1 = -0.362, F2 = 0.36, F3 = 6.54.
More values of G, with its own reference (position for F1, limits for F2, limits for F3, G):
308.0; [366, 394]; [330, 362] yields 67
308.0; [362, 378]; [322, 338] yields 82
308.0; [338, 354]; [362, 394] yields 65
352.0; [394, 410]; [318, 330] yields 93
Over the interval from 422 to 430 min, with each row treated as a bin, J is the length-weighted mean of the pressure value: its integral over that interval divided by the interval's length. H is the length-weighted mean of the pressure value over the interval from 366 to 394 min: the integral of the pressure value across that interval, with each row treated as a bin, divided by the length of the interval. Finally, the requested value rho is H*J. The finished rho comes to 46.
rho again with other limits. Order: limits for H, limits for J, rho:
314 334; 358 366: 57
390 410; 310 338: 50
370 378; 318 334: 56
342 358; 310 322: 58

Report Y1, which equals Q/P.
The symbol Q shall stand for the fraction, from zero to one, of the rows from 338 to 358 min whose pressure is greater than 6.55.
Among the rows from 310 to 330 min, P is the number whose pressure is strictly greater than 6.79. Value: 0.20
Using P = 5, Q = 1.0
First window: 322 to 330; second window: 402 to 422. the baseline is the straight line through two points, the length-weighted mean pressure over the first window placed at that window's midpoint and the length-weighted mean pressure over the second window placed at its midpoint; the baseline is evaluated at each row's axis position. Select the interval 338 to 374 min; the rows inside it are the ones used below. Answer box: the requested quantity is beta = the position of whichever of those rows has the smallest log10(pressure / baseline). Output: 356.0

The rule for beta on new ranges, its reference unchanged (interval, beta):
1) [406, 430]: 408.0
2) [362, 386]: 368.0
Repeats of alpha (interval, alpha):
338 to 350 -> 0.05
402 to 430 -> 0.11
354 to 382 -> 0.03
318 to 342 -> 0.51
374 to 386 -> -0.03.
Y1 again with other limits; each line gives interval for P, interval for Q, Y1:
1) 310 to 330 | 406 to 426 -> 0.12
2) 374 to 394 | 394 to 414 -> 0.00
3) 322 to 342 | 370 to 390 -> 0.16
